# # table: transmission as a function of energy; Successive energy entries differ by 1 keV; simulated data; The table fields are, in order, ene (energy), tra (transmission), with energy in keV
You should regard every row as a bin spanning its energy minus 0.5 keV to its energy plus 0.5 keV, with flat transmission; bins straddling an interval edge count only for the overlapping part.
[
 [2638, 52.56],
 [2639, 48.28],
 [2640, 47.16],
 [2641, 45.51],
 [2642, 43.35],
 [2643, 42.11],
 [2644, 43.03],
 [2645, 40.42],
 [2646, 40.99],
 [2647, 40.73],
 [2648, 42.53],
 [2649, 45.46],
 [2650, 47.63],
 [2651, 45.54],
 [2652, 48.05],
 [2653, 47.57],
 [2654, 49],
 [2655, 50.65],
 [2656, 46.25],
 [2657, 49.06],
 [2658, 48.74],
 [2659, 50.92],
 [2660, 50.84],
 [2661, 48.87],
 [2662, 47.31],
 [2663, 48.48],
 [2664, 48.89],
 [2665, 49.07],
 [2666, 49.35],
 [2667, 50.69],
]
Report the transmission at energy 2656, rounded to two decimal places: 46.25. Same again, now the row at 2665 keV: 49.07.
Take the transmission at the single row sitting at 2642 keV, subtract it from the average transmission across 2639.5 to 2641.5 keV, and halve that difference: 1.5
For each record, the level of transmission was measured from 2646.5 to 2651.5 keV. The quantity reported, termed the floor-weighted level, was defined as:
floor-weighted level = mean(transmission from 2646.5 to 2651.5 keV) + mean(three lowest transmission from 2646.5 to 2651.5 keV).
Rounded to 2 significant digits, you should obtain 87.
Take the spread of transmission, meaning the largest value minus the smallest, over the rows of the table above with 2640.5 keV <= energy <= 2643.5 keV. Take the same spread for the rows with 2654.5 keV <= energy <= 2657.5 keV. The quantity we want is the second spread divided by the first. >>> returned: 1.3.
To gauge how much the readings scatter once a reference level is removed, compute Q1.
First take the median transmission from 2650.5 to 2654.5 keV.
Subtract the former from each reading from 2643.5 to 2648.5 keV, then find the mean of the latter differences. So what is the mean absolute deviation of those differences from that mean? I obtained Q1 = 0.99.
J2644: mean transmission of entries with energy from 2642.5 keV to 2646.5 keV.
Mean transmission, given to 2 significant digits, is 42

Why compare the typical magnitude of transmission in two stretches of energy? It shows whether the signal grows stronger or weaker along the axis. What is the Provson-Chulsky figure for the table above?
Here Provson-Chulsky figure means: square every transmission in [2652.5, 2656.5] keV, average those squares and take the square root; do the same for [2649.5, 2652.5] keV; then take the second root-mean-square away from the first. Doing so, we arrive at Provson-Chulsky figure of 1.3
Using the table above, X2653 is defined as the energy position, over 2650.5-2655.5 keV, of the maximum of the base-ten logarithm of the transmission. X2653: 2655 keV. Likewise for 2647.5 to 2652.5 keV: 2652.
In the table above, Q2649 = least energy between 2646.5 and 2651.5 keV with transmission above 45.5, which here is 2650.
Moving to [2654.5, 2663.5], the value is 2655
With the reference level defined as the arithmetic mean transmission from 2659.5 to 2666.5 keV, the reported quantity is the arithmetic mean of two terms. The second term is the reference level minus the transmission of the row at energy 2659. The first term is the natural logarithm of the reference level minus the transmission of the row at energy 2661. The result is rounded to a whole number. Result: -2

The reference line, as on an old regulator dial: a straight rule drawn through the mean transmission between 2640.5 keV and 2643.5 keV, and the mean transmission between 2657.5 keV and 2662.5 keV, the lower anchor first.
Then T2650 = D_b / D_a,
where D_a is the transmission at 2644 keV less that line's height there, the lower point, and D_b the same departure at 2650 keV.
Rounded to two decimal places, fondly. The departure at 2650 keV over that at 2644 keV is -1.15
